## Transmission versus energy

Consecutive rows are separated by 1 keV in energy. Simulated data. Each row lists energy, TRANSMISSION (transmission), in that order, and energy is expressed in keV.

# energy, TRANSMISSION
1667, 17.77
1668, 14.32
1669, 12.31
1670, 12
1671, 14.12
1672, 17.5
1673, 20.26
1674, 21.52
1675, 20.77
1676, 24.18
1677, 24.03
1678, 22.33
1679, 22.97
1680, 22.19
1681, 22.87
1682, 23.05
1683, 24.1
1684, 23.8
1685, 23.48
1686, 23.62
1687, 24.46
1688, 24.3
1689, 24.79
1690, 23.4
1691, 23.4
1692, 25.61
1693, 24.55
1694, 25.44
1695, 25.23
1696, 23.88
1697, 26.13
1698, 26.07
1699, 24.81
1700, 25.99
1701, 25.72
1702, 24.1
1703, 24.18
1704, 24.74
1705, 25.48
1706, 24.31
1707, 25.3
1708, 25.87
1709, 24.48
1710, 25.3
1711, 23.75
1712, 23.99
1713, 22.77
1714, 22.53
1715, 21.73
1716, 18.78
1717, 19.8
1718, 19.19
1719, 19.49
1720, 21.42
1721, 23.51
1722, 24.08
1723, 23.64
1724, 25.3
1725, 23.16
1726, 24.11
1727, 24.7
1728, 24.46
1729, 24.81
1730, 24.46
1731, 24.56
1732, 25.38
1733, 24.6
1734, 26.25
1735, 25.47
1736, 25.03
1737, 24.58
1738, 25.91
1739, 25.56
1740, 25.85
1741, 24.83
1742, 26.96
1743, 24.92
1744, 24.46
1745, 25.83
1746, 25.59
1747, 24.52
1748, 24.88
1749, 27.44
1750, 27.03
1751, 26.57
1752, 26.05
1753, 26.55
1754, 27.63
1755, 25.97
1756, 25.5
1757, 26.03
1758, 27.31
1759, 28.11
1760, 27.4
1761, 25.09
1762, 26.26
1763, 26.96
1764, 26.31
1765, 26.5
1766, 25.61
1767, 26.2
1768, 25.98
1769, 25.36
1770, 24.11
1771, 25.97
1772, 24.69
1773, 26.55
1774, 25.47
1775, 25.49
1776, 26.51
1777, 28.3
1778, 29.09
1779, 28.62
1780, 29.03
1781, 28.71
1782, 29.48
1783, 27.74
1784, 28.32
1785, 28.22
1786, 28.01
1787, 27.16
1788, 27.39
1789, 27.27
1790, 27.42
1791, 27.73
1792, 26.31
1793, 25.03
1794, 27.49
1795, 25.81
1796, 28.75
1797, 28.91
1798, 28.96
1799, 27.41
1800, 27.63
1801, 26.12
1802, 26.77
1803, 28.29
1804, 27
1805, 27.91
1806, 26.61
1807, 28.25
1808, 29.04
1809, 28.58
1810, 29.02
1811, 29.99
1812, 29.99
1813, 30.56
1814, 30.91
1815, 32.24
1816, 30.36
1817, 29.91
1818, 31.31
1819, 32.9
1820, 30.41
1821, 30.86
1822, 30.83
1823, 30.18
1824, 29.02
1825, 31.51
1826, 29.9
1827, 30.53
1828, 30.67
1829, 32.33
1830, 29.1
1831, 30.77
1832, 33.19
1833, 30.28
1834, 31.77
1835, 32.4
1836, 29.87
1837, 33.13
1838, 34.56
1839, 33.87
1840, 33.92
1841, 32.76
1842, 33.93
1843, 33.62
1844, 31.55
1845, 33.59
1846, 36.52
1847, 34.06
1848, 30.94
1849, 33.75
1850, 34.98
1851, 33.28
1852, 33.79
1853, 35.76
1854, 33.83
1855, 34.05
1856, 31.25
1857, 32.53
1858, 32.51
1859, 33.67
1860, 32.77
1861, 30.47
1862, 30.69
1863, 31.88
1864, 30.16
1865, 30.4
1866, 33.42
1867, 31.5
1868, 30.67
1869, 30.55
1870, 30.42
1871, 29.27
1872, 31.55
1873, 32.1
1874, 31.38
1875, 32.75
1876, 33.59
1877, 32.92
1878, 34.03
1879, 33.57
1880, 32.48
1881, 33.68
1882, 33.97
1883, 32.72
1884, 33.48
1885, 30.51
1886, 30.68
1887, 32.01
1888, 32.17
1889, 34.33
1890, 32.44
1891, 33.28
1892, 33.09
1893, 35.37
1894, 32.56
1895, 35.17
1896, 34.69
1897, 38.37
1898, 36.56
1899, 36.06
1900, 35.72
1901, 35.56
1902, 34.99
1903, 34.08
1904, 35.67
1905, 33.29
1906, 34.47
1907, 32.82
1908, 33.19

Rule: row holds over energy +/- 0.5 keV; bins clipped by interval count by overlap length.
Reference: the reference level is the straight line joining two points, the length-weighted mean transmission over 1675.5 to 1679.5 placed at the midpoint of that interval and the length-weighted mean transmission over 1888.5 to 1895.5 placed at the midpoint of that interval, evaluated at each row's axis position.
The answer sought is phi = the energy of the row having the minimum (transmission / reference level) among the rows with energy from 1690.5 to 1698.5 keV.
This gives 1691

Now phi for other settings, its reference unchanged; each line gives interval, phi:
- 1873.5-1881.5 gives 1874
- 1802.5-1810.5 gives 1806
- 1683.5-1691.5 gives 1691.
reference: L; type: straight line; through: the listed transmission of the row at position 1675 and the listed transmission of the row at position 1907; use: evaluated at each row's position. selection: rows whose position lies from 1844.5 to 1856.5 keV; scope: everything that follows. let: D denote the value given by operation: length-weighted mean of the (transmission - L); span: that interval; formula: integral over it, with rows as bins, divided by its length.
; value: 3.93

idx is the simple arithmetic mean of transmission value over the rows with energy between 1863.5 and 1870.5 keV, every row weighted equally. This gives 31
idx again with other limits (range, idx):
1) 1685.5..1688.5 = 24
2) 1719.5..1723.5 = 23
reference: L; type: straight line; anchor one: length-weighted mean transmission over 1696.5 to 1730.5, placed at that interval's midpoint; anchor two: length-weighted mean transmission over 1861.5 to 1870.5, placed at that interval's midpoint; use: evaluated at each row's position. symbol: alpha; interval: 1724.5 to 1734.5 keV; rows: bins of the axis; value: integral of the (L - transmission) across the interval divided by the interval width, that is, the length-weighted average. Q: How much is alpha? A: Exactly -0.1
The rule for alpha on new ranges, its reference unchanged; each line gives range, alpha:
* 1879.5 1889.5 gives -0.6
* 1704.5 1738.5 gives 0.4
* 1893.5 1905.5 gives -2.5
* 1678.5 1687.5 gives -1.1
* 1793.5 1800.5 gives -0.1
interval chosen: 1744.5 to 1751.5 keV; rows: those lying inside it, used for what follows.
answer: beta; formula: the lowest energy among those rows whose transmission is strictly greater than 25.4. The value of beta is 1745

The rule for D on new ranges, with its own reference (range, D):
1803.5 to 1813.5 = 0.99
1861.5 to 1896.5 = 1.02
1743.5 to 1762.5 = 1.40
